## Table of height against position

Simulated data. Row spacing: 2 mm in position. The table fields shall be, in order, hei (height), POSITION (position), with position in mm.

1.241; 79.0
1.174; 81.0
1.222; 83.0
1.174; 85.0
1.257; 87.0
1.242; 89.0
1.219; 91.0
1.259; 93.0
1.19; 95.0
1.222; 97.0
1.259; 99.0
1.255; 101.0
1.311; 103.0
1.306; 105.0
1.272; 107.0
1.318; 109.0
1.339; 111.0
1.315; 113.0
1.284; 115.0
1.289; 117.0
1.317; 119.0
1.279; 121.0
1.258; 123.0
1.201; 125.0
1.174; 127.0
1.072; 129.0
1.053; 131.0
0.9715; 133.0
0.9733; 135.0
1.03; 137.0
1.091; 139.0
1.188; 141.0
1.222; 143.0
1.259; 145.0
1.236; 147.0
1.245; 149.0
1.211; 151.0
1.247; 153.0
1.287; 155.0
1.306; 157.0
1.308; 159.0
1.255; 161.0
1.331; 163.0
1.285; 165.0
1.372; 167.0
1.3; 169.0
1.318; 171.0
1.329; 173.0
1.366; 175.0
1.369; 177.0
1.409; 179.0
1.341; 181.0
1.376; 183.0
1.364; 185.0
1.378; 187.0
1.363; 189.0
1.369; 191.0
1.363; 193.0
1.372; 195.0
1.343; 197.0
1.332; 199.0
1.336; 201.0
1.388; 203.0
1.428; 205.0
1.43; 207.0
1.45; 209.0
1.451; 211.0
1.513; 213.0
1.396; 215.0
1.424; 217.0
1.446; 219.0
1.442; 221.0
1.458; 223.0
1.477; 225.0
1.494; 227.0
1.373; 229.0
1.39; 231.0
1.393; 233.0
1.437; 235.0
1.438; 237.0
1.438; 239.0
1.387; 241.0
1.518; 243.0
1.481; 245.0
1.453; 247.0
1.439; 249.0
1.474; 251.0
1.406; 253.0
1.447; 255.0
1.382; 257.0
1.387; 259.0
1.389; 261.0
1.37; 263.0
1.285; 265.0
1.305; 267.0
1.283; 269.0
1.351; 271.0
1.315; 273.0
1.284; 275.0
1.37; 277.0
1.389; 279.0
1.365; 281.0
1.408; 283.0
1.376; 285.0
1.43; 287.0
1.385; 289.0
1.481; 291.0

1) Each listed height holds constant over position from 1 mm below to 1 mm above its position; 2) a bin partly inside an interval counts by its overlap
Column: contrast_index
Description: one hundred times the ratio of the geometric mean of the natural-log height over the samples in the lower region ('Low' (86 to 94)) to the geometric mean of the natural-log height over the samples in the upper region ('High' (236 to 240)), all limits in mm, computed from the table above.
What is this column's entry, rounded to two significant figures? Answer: 60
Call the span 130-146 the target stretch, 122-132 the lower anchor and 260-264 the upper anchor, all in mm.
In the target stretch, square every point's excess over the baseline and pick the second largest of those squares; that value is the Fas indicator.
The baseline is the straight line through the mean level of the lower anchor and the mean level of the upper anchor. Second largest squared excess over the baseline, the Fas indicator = 0.036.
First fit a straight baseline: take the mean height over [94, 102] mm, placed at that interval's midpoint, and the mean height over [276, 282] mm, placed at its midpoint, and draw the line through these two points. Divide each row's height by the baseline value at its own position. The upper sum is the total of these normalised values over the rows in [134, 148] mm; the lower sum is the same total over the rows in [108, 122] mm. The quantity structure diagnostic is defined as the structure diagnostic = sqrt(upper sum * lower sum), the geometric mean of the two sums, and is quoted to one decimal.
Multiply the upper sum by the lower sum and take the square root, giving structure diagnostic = 6.8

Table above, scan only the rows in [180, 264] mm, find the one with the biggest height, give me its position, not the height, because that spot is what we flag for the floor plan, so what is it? 243.0 mm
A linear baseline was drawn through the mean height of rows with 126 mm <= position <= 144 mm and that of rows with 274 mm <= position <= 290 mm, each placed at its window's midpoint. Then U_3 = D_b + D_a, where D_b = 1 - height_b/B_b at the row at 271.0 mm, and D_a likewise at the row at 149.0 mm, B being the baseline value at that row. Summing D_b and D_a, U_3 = -0.12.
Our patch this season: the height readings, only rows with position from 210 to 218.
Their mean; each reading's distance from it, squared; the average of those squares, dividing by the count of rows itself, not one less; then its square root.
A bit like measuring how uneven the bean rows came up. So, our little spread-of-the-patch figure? 0.043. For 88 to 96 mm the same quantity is 0.026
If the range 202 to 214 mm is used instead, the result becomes 0.037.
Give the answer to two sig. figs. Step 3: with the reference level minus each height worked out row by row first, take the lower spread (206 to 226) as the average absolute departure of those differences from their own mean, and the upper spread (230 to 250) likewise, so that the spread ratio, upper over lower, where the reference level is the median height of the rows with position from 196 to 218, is 1.4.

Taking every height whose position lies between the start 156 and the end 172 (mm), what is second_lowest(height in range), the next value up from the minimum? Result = 1.285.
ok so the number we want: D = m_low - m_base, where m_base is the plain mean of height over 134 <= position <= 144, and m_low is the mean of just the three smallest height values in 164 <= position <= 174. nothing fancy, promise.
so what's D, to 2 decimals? 0.20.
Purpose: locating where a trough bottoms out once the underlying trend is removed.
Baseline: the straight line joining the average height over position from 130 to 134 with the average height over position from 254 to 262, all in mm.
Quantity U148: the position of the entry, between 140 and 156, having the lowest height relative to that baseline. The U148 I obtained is 151.0 mm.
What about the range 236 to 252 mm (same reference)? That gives 241.0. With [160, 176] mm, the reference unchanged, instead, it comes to 161.0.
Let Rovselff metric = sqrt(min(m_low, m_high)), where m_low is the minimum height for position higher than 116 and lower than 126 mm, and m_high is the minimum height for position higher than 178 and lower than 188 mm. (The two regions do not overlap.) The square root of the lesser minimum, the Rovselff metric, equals 1.10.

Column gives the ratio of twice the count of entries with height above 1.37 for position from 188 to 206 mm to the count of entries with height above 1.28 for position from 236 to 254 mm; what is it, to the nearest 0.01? 0.67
